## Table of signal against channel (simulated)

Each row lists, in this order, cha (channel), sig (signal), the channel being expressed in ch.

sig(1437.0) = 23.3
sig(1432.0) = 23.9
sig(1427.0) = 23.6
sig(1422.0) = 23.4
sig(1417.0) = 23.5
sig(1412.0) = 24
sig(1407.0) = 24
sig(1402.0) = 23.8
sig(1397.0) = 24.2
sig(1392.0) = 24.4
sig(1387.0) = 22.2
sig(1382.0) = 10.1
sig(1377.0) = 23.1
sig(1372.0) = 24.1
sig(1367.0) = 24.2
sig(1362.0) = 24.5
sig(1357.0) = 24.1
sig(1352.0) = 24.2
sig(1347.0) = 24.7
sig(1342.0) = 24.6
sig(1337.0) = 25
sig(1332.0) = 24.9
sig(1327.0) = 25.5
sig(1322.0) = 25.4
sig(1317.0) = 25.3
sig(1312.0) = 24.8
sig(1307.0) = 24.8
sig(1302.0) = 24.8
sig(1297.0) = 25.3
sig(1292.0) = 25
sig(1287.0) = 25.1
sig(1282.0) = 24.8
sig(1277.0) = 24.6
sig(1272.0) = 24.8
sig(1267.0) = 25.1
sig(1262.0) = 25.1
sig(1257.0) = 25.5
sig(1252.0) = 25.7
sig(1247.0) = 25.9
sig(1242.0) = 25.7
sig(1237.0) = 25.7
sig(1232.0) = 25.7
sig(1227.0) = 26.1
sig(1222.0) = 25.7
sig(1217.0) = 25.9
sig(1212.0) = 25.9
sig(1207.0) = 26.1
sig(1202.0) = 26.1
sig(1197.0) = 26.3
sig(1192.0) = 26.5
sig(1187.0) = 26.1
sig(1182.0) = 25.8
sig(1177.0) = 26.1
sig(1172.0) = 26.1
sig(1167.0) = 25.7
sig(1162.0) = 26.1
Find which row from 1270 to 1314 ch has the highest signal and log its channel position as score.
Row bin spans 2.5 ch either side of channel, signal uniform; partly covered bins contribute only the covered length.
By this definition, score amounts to 1297.0 ch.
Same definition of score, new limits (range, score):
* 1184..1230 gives 1192.0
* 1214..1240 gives 1227.0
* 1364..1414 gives 1392.0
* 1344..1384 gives 1347.0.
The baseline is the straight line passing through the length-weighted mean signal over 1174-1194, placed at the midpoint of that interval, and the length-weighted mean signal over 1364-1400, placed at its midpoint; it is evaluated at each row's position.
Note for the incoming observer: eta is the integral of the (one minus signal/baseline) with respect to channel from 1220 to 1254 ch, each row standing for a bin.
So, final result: -1.1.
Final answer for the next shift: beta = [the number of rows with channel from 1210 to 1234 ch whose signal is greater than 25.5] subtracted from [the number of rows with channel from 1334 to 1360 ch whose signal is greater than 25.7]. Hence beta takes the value -5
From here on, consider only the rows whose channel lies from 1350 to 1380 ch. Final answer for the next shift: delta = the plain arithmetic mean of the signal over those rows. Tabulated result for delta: 24.0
